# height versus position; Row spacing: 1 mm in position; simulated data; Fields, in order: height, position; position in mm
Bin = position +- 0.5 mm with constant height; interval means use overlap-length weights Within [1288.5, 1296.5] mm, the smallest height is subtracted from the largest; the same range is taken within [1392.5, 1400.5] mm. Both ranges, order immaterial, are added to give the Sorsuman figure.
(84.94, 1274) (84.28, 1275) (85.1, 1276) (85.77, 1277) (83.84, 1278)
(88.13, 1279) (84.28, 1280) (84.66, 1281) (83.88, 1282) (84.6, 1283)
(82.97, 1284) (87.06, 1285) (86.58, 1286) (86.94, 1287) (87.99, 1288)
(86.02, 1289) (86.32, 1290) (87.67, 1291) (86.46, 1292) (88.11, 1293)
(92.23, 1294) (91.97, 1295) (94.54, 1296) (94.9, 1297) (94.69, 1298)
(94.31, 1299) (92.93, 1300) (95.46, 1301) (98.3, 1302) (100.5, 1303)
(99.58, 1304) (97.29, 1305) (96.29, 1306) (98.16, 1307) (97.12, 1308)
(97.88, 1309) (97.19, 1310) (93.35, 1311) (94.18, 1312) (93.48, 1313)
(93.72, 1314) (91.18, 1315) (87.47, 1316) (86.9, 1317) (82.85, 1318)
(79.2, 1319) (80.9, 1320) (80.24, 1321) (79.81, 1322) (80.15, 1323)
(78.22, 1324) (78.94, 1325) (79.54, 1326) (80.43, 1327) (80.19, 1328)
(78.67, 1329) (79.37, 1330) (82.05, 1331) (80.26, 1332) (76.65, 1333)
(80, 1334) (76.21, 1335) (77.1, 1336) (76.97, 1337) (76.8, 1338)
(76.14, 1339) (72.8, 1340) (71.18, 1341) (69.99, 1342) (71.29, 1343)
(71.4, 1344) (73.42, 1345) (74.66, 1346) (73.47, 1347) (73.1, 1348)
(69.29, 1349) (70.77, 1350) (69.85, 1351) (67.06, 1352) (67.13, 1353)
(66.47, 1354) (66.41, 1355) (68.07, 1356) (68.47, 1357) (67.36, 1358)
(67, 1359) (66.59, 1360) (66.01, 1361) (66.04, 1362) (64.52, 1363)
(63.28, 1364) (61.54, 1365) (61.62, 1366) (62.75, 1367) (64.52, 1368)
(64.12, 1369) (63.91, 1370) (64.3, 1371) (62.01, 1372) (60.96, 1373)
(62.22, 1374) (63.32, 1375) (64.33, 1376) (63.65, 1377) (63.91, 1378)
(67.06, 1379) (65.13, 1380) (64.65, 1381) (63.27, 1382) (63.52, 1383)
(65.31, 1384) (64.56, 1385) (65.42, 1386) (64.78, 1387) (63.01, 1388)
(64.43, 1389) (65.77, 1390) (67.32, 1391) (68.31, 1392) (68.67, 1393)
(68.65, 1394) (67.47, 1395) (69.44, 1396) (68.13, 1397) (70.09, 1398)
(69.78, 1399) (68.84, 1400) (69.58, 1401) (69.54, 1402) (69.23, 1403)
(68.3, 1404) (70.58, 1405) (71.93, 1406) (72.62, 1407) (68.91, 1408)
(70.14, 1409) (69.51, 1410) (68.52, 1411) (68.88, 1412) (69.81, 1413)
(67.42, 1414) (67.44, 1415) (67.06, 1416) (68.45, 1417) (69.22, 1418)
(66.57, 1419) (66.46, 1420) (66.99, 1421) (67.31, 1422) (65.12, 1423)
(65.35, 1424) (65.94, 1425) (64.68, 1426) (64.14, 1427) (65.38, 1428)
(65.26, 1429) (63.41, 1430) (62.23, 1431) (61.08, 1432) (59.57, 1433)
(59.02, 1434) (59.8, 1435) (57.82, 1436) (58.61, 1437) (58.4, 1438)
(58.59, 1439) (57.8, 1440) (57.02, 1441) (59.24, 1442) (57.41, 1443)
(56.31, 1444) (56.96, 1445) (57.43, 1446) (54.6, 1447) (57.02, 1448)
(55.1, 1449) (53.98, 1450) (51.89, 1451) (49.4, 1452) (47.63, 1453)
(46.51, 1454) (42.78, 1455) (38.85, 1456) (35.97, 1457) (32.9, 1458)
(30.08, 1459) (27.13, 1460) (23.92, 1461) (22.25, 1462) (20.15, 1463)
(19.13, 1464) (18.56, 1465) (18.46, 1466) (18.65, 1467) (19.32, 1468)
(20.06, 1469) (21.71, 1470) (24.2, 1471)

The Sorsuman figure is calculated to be 11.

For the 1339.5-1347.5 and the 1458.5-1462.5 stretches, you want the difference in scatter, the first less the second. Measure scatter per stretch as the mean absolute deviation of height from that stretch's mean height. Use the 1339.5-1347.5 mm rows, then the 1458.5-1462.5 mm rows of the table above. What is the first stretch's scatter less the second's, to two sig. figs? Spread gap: -1.4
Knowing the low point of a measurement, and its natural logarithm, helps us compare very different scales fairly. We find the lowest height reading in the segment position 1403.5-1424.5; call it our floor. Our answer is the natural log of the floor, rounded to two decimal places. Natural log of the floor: 4.18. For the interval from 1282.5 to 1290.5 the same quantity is 4.42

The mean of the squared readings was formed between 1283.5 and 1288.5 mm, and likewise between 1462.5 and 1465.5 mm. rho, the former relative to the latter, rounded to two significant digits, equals 20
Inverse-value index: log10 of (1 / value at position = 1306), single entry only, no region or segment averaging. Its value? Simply -1.98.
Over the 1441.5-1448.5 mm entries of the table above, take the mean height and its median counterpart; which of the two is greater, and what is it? 57.0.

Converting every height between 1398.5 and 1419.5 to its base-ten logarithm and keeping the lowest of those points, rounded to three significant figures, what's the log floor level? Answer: 1.82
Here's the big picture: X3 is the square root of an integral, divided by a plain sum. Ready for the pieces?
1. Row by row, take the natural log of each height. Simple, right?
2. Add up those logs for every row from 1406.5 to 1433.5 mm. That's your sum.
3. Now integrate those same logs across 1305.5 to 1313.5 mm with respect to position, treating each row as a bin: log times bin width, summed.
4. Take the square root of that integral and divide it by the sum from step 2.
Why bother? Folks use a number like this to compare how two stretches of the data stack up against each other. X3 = 0.05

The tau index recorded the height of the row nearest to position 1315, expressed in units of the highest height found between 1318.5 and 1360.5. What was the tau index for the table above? 1.111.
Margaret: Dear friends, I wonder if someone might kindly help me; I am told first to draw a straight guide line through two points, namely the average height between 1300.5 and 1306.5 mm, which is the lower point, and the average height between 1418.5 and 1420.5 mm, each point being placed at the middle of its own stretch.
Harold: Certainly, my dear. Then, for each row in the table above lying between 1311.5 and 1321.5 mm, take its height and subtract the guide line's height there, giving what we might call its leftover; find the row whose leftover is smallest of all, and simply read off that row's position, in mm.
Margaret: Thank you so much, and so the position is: 1319 mm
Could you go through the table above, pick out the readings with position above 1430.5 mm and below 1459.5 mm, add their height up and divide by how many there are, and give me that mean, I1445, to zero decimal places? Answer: 53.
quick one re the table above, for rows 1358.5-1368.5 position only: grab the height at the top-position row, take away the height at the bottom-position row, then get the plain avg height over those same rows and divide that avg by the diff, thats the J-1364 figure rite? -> -26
